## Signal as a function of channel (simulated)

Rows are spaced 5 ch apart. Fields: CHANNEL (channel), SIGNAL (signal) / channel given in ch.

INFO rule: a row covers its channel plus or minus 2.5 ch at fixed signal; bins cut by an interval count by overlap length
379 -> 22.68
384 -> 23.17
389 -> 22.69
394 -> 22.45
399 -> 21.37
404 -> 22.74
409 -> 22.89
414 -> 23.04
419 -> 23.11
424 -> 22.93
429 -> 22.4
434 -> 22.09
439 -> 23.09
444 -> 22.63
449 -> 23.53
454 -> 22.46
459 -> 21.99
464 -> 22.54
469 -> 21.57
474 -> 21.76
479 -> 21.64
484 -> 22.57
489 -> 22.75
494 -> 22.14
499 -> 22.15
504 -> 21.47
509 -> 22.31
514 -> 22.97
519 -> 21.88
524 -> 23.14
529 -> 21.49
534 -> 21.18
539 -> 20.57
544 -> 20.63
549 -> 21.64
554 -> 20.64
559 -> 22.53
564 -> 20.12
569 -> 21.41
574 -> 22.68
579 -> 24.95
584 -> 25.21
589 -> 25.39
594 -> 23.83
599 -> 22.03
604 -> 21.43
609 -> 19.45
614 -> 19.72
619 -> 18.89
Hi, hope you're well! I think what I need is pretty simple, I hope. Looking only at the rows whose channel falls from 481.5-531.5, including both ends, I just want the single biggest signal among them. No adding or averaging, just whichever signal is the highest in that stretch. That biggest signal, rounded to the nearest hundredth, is 23.14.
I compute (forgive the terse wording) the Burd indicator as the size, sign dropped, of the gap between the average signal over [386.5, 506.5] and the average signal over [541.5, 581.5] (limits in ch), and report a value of 0.59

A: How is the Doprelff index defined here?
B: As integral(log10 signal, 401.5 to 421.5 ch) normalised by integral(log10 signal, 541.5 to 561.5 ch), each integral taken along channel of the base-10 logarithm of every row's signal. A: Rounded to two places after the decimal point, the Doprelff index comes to 1.02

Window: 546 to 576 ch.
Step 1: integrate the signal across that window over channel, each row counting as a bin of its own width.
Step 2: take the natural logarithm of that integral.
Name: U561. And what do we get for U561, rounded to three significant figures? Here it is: 6.47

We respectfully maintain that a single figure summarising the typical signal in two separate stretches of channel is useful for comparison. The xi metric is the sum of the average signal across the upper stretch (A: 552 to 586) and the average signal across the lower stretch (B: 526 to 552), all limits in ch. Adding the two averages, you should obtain 43.6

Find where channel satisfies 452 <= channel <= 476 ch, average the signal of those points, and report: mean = 22.1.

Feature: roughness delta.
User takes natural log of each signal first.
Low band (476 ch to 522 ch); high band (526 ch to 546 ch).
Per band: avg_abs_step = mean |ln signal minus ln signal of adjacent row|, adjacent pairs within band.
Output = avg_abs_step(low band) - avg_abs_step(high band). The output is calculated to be 0.0126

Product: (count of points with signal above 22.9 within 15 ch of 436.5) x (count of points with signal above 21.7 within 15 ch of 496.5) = 15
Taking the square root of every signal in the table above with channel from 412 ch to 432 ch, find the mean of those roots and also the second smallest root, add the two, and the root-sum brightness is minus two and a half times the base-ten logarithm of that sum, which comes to -2.452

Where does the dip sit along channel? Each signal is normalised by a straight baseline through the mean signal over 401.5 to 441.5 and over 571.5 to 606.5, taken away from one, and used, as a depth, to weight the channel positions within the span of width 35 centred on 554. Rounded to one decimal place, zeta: 553.5 ch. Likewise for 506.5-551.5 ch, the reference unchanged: 534.5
